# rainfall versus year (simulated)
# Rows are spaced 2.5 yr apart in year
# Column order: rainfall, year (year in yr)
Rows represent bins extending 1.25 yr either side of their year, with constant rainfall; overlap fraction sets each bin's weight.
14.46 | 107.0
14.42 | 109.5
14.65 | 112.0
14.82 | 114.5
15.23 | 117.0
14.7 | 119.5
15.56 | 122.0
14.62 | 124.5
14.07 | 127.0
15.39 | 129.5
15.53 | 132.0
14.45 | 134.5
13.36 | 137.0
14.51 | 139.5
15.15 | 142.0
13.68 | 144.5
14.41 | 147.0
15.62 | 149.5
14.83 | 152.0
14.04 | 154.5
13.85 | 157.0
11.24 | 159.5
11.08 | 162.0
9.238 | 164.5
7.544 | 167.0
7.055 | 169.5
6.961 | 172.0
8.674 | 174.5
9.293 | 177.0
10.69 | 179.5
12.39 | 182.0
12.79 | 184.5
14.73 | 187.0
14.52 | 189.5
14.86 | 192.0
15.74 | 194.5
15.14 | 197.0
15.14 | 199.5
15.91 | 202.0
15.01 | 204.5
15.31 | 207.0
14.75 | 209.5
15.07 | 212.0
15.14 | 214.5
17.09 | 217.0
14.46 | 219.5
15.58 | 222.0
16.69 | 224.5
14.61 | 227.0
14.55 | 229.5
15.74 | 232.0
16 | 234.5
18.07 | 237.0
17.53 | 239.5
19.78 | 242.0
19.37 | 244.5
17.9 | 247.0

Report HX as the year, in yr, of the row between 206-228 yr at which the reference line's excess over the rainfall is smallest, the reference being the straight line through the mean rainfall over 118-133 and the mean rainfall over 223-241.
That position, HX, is 217.0 yr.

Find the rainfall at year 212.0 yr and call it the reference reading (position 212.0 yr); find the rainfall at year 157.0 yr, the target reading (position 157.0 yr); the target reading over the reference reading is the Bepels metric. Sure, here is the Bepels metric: 0.92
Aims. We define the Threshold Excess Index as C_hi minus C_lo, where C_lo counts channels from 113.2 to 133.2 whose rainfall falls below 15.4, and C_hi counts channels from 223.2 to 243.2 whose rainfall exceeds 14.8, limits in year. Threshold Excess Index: 0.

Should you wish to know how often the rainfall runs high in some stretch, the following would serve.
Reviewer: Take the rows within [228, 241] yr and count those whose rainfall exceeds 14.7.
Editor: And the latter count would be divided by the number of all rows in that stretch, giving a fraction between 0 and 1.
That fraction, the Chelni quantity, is 0.80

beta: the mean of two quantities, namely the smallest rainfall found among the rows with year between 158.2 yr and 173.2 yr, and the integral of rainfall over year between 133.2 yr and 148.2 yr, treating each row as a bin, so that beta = 110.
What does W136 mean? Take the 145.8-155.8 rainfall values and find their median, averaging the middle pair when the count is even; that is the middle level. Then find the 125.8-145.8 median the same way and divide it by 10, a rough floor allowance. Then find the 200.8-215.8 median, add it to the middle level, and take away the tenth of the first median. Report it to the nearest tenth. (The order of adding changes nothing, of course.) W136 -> 28.3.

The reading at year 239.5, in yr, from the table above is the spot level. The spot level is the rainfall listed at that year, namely 17.53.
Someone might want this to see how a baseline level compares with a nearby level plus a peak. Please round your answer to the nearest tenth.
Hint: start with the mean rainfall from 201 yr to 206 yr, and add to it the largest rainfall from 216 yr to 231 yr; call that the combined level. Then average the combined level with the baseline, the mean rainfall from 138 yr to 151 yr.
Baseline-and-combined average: 23.6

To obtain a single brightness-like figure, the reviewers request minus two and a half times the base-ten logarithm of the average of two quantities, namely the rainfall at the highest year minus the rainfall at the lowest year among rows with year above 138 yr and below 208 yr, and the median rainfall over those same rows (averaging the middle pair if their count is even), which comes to -2.19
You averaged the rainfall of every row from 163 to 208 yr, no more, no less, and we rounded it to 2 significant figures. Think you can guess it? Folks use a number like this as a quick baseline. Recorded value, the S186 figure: 12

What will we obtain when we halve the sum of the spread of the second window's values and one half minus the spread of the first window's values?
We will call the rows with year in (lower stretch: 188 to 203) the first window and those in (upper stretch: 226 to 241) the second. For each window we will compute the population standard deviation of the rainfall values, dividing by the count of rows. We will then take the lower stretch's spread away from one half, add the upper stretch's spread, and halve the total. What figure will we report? 0.68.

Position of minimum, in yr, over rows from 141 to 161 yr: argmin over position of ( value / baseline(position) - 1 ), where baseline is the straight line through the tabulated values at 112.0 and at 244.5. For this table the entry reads 159.5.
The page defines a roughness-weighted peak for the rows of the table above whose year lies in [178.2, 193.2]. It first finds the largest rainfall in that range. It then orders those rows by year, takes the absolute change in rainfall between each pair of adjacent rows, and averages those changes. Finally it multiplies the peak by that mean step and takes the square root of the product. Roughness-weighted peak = 3.69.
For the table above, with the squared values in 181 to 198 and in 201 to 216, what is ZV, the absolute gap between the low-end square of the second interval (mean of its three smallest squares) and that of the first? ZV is 47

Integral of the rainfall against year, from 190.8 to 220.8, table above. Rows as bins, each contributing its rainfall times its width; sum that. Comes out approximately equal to 459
